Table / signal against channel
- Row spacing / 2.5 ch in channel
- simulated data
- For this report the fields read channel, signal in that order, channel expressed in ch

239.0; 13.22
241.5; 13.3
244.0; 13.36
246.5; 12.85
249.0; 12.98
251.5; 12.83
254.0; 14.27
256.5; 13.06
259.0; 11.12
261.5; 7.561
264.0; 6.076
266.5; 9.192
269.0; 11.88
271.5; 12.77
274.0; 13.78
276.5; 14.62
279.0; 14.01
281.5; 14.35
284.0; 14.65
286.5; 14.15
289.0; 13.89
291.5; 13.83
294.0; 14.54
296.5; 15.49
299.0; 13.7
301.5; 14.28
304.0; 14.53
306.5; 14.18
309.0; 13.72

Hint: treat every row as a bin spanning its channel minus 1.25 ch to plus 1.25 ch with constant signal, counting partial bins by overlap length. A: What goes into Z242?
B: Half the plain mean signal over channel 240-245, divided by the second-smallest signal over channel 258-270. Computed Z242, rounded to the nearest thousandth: 0.881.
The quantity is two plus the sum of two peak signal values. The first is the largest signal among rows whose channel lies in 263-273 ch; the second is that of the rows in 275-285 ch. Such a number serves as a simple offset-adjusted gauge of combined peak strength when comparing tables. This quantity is 29.4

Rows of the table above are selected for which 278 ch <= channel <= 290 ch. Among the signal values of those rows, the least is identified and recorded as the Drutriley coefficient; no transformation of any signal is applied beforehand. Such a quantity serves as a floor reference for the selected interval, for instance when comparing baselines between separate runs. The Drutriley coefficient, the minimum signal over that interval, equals 13.89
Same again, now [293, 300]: 13.7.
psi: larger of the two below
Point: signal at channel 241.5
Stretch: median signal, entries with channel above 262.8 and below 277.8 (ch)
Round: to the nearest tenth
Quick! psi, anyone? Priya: 13.3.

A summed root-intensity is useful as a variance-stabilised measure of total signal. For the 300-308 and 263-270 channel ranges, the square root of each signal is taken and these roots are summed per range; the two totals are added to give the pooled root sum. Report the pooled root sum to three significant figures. 20.3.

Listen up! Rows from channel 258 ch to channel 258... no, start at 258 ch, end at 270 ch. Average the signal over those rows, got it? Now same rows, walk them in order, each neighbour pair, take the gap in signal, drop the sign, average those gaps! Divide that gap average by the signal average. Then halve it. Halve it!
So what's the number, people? 0.15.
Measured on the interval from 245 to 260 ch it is 0.04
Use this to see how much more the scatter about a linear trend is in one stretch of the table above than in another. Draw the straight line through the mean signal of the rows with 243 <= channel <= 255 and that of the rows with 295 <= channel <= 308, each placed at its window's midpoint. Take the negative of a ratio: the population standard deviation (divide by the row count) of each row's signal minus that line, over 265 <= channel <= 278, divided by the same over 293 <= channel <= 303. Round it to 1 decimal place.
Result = -2.7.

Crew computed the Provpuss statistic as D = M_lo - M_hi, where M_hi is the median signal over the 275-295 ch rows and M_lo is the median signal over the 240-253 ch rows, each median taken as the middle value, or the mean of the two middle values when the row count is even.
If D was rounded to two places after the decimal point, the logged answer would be -1.27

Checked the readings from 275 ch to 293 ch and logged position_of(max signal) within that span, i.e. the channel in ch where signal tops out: 284.0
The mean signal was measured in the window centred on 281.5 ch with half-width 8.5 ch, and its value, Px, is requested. 14.2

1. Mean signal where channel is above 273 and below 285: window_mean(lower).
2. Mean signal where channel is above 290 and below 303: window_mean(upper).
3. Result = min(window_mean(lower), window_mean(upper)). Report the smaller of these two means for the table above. 14.3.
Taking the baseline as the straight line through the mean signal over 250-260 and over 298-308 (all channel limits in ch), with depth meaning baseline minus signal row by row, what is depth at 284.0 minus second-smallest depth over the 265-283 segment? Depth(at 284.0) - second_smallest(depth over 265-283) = -0.2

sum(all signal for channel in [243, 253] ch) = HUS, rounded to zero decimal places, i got 52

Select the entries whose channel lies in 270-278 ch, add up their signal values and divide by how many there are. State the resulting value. 13.7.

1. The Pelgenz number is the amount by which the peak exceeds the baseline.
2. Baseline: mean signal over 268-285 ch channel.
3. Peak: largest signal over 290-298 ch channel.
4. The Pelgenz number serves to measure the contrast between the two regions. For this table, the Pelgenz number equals 1.8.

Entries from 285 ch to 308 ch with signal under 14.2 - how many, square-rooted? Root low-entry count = 2.24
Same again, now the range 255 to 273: 2.65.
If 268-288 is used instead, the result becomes 2.24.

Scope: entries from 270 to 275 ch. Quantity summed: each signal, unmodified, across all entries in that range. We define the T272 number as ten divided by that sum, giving 0.377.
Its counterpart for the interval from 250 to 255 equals 0.369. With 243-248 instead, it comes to 0.382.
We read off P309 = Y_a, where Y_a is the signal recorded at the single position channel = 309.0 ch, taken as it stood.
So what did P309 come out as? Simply 13.72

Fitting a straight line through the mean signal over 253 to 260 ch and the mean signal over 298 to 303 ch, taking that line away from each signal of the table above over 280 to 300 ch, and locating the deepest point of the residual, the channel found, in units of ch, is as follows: 299.0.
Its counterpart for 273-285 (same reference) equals 274.0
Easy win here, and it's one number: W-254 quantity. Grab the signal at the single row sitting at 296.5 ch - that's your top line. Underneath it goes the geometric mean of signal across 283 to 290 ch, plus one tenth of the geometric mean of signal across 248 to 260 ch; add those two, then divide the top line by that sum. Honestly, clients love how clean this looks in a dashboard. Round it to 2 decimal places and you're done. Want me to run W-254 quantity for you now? 1.00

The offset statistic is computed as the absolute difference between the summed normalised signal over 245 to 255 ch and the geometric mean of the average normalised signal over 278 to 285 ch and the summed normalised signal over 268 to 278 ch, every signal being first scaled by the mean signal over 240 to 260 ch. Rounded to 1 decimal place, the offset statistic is 2.0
